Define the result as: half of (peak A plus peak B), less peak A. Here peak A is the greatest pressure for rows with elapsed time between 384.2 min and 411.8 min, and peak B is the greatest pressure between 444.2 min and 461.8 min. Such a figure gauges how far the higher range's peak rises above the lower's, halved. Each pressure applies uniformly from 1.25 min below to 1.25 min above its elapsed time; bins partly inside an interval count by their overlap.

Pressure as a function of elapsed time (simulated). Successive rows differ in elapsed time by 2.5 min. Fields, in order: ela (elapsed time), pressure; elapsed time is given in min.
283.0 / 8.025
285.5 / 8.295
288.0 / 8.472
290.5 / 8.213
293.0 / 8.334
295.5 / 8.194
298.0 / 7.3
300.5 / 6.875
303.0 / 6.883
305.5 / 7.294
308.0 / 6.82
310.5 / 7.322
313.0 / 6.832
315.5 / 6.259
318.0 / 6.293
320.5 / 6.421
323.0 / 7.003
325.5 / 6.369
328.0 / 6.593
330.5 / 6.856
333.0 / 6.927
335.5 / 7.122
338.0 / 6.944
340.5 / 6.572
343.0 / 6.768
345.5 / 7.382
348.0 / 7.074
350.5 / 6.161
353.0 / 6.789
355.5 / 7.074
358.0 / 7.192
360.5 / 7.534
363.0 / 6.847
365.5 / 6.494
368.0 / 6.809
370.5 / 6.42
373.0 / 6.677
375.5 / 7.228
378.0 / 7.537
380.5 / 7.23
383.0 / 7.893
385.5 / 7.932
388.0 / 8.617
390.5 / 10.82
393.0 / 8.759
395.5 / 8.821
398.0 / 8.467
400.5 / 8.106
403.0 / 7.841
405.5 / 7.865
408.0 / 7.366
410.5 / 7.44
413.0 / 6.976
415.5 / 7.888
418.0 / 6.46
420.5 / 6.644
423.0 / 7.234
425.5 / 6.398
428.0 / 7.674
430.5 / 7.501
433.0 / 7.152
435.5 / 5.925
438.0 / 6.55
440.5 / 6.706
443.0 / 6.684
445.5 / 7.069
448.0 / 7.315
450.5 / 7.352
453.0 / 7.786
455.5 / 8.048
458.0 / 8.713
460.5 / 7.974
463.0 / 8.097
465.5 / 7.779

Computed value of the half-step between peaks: -1.1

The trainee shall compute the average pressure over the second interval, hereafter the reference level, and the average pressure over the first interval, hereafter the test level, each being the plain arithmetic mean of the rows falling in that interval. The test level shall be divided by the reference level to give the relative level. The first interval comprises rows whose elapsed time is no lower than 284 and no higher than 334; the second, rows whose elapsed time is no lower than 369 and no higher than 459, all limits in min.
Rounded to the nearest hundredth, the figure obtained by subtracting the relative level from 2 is 1.05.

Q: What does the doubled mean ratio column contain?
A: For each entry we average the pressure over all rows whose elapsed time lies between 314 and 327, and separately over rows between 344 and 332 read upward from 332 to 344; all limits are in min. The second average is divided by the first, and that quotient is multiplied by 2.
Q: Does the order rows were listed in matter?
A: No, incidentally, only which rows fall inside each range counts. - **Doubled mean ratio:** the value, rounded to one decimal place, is 2.1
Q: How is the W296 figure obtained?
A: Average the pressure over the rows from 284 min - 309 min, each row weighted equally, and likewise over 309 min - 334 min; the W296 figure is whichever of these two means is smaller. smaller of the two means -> 6.69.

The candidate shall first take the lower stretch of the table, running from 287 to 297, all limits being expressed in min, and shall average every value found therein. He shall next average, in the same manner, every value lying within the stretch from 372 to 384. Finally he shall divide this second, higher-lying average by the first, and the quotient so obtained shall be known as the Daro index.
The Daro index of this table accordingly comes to 0.88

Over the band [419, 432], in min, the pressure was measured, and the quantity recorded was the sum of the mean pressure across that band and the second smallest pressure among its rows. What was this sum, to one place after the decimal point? 13.7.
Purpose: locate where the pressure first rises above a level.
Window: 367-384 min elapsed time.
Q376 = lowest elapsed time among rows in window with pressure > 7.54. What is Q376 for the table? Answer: 383.0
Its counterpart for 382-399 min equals 383.0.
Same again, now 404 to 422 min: 405.5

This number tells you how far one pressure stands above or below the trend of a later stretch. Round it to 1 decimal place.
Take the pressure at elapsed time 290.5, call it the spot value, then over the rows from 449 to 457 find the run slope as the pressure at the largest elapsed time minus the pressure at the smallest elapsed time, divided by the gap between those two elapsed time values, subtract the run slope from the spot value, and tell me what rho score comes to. 8.1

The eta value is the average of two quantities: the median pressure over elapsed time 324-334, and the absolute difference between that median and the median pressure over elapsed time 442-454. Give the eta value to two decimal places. 3.66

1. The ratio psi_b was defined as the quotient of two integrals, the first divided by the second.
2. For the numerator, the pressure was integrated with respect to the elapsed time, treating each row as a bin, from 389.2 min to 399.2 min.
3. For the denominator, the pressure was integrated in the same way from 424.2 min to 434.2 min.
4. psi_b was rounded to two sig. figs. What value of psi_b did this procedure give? 1.3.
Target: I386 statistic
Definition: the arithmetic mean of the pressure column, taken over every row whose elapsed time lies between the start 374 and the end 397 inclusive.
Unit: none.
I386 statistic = 8.3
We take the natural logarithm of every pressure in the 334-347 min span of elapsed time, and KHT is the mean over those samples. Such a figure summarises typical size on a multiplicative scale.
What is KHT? 1.939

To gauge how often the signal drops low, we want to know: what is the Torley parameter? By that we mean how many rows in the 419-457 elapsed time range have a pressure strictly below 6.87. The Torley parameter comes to 6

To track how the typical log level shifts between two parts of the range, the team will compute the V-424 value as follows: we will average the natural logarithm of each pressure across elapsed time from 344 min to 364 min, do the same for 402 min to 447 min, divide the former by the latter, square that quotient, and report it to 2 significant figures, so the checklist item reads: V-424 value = 0.99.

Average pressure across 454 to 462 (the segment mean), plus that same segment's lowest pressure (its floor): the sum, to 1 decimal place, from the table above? 16.2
